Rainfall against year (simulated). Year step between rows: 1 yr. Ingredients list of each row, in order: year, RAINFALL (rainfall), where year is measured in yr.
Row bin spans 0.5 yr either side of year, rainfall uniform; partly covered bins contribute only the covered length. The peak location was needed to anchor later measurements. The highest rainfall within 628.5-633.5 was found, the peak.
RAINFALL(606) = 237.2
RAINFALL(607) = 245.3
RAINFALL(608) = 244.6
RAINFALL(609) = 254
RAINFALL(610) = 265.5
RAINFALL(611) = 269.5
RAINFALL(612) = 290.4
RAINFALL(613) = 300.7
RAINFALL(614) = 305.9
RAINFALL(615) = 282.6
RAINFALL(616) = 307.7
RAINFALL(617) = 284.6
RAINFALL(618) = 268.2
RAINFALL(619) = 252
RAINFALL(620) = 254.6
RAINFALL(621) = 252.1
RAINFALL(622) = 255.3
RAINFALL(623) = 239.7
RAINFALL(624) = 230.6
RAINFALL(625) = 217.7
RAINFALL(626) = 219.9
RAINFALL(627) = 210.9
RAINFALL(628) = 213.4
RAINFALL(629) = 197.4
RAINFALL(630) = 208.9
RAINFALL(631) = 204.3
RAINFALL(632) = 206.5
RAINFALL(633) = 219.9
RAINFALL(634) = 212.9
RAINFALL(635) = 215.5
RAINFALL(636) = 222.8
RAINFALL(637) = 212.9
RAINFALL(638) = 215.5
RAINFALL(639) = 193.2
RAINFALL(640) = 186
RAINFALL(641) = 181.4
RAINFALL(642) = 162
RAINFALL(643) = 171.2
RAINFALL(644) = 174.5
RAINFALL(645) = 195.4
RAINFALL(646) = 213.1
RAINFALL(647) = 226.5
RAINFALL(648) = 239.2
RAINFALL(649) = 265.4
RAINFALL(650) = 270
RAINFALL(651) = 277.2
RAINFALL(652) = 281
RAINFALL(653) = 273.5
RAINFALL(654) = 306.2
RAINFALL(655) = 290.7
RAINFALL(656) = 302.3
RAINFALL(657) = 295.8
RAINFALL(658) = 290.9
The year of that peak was 633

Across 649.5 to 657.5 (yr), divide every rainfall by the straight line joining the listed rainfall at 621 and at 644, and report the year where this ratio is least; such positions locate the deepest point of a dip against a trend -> 650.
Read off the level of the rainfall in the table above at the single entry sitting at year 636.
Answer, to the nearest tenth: 222.8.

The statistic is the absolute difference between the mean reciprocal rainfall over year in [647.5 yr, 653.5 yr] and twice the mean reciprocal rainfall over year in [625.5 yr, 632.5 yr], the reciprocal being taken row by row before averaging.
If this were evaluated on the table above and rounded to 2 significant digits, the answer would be 0.0058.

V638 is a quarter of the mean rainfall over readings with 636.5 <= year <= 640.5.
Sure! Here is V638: 50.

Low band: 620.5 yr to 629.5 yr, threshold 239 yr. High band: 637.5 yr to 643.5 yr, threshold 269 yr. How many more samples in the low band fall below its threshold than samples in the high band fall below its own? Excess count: 0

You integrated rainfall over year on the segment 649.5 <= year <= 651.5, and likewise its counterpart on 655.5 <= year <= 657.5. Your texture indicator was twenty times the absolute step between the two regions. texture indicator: 1018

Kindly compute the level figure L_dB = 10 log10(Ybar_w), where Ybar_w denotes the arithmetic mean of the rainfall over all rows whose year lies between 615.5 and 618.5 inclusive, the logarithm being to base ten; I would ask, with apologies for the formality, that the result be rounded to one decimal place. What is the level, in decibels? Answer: 24.6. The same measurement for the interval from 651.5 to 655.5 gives 24.6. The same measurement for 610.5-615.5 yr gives 24.6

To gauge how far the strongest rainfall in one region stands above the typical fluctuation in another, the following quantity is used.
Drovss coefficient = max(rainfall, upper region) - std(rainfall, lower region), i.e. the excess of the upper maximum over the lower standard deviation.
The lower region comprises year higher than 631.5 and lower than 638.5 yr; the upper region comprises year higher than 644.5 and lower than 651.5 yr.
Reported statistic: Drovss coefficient 272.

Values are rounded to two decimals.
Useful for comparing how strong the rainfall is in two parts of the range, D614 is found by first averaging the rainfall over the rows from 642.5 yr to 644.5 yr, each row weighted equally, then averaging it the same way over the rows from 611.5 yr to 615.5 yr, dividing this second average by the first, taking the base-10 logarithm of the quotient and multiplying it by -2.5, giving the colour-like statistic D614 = -0.58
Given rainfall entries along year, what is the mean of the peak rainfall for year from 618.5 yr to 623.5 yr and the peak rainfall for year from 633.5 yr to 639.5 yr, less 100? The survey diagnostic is 139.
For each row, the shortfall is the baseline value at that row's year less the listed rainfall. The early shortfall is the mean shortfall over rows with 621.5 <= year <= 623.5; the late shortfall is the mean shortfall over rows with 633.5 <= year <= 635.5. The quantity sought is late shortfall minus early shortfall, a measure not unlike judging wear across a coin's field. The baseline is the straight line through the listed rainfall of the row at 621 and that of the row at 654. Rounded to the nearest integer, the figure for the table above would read 53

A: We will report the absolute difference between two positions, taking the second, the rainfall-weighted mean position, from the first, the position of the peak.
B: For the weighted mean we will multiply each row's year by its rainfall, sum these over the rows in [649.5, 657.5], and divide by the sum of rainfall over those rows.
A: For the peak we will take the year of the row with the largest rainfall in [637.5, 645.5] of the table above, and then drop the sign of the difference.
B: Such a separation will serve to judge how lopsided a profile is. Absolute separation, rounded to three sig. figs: 15.6 yr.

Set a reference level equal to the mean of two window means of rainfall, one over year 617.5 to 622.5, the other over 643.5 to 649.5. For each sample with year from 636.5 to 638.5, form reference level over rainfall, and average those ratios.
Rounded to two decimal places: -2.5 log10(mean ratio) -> -0.11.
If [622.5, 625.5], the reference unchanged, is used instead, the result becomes -0.04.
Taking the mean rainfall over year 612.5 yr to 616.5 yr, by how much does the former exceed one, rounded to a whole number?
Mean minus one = 298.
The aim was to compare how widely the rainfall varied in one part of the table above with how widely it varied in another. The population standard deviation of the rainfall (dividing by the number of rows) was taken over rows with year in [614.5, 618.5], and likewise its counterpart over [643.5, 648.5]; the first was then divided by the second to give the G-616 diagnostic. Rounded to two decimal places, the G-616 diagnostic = 0.62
